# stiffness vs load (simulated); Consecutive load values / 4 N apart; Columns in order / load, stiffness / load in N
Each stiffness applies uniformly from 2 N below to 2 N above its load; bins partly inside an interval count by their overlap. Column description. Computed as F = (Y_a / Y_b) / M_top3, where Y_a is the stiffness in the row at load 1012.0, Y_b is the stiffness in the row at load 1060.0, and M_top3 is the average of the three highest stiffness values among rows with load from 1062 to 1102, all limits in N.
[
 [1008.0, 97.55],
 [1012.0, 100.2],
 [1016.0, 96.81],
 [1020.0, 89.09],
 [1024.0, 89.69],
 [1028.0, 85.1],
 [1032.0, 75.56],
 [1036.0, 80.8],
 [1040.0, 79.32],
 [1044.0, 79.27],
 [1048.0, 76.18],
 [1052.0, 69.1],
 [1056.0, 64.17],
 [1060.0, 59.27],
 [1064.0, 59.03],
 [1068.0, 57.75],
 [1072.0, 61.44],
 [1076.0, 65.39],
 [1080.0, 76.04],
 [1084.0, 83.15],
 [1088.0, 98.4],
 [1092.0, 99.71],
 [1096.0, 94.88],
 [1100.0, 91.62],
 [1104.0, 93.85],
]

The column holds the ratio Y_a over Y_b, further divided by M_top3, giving 0.0173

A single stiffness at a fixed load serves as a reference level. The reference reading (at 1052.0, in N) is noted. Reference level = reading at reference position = 69.1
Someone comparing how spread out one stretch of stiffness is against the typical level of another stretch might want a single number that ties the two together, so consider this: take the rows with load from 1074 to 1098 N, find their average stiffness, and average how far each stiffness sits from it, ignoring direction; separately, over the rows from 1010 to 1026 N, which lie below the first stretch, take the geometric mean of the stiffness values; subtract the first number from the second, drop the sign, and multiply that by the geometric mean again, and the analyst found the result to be 7734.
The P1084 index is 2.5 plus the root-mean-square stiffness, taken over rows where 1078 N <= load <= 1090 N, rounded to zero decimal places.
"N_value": 89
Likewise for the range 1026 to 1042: 83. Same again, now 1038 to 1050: 81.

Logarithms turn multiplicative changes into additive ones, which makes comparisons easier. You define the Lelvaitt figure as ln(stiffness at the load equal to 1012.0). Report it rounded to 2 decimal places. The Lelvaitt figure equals 4.61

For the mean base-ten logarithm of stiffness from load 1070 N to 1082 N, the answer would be 1.83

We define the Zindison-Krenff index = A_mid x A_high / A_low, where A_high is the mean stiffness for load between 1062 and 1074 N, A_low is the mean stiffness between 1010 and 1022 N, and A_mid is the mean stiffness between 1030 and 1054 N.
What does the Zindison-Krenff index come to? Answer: 48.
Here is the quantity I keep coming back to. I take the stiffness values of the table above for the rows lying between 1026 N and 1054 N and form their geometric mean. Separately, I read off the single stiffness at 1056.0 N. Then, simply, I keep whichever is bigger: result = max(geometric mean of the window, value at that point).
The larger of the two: 78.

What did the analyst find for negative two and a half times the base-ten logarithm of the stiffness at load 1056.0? -4.52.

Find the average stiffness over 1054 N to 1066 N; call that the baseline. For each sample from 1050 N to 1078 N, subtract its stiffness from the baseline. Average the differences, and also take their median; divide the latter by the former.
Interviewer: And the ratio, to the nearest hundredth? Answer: 0.42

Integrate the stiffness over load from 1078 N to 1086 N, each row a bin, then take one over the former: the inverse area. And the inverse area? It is 0.0016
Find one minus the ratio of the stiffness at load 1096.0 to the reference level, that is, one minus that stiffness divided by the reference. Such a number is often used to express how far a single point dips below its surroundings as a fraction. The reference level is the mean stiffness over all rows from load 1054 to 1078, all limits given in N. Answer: -0.55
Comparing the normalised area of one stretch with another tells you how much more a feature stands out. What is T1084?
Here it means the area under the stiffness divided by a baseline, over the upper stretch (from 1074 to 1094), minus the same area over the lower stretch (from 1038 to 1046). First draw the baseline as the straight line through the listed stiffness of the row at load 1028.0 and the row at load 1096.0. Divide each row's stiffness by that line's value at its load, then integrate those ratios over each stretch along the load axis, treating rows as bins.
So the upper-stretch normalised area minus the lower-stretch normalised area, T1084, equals 11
